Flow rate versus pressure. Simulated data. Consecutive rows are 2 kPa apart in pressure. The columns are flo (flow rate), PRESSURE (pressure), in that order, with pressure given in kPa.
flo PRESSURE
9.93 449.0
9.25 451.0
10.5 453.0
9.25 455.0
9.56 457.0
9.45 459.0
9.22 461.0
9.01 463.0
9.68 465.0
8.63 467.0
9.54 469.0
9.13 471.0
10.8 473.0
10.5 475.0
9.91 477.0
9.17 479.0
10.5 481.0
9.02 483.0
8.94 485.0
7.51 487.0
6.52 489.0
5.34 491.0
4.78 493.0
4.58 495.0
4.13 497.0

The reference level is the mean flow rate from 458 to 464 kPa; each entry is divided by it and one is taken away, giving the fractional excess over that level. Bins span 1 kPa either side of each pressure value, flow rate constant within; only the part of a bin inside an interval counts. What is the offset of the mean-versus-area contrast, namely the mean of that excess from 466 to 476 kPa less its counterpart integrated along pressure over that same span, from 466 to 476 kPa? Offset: -0.48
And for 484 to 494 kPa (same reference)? 2.54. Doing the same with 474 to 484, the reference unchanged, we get -0.58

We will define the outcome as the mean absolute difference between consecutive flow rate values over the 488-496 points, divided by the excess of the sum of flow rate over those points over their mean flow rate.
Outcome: 0.041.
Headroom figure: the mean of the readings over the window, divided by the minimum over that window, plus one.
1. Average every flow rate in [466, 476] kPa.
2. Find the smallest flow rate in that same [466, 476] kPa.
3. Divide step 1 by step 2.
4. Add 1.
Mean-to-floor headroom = 2.13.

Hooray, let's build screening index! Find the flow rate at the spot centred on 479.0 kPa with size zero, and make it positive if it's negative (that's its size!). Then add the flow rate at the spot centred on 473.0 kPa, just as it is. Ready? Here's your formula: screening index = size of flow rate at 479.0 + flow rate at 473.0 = 20.0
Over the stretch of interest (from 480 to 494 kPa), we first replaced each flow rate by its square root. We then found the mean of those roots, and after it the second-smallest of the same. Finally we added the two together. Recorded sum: 5.03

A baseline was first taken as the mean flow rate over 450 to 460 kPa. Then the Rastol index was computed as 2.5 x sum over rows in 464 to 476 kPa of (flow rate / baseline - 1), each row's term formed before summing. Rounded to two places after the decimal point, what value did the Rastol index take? 0.17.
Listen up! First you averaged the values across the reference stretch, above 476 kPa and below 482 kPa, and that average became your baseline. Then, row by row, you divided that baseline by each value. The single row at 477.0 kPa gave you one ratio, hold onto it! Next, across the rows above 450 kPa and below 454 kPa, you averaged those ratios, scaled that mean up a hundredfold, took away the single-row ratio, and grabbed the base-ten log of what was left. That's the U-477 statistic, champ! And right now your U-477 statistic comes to 2.00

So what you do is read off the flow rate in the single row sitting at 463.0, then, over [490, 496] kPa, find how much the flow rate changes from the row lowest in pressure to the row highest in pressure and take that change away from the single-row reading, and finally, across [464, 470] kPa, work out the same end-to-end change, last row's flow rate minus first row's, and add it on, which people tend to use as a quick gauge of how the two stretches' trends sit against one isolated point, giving 9.6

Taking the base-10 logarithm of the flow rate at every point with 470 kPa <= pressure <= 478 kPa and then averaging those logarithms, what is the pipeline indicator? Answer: 1.00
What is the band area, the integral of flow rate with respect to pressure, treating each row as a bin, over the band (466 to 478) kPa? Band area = 117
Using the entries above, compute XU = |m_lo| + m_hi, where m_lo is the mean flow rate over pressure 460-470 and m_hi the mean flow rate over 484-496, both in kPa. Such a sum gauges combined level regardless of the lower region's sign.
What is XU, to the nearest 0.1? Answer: 15.5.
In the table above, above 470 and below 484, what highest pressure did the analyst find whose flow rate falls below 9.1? 483.0 kPa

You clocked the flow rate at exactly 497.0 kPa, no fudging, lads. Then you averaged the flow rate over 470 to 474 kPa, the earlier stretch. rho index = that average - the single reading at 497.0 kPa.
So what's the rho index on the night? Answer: 5.8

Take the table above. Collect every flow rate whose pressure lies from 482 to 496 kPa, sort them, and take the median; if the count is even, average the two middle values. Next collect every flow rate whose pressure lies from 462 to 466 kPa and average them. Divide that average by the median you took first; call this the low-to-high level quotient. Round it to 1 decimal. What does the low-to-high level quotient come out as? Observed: 1.4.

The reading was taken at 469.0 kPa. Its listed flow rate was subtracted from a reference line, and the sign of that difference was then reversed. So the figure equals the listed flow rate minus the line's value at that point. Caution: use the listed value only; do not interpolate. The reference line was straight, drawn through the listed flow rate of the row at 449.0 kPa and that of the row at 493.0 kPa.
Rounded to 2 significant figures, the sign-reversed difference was 2.0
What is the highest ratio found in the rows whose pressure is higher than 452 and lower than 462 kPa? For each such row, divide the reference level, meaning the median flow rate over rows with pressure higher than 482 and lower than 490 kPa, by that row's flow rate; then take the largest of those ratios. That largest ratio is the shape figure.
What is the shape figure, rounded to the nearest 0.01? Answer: 0.89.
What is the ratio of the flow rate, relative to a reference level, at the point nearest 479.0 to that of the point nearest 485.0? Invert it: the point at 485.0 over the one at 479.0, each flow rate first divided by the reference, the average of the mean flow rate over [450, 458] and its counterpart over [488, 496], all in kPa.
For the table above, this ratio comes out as 0.97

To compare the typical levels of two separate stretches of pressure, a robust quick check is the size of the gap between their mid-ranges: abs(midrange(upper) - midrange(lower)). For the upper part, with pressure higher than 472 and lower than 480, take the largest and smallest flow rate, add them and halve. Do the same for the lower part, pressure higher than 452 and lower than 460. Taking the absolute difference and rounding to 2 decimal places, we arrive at 0.11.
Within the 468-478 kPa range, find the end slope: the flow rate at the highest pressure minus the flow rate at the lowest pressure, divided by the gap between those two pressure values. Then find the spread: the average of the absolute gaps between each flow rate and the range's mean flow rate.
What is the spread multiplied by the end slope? 0.025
